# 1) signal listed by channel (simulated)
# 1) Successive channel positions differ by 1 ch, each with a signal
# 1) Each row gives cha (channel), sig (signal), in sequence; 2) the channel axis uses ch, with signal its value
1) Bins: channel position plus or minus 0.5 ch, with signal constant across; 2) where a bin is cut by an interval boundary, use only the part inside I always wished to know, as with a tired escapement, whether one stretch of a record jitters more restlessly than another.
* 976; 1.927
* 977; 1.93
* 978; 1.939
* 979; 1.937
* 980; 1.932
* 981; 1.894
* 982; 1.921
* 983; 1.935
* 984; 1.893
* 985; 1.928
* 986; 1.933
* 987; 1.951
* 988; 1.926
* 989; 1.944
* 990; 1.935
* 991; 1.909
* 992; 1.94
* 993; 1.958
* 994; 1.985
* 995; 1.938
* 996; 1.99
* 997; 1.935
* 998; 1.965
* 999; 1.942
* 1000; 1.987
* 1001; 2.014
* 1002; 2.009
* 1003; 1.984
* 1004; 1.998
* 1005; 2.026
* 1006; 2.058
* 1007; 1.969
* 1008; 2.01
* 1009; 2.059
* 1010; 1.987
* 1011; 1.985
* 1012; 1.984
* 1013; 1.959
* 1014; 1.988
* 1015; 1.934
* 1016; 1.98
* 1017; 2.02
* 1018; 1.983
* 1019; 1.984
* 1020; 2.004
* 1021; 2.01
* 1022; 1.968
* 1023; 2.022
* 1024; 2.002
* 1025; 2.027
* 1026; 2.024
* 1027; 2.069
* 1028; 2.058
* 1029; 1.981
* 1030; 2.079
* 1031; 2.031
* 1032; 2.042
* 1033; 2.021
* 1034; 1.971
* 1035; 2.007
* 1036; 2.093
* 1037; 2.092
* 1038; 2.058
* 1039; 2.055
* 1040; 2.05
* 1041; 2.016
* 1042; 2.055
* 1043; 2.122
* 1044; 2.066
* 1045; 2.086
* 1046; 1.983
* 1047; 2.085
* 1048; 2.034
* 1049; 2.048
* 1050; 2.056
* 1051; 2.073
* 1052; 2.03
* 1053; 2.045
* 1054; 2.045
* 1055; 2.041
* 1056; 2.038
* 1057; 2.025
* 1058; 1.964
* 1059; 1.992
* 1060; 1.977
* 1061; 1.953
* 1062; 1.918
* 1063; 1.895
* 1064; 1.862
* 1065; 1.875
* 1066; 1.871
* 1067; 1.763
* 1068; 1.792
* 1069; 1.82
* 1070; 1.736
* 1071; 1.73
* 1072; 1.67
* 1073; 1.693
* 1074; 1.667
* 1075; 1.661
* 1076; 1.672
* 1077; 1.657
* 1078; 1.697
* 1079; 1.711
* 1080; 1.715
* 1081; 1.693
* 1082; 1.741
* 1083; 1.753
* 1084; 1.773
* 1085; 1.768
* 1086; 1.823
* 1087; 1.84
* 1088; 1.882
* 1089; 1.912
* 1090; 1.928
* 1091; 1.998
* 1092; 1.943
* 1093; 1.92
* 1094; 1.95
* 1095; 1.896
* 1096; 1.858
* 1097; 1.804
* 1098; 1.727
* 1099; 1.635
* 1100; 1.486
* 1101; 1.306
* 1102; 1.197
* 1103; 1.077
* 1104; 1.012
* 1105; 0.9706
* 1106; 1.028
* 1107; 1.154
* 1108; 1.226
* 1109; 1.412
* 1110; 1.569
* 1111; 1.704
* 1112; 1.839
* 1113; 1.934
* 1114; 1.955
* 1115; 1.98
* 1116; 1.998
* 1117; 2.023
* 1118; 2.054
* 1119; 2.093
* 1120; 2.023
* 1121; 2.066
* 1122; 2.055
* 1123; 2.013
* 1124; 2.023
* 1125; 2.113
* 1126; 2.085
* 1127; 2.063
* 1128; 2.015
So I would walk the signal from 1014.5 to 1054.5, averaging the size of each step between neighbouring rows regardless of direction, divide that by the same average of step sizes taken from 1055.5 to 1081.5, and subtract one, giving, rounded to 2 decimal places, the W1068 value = 0.23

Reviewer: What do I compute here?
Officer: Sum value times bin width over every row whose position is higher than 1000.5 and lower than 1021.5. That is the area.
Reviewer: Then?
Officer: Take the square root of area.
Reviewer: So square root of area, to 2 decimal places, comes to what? 6.48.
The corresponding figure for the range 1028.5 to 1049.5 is 6.56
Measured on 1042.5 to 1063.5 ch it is 6.52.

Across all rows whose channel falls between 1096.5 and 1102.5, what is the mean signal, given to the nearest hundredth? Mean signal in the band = 1.53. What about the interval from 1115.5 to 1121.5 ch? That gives 2.04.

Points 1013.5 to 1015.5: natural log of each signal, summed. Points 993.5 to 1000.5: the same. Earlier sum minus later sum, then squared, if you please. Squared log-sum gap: 11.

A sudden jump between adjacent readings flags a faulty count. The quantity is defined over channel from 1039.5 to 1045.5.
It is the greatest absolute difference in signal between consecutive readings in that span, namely 0.067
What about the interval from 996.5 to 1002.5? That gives 0.045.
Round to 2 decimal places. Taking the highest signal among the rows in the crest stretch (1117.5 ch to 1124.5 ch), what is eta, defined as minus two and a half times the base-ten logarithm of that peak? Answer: -0.80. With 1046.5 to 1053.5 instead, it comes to -0.80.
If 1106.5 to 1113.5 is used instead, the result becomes -0.72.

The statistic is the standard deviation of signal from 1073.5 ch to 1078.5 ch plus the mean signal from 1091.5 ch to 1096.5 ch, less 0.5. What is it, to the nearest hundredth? 1.43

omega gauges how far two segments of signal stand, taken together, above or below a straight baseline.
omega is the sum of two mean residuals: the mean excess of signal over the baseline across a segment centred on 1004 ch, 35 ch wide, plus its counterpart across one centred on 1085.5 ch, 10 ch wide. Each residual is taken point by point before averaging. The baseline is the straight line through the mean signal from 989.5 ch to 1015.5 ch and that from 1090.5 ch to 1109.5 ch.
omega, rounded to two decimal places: 0.24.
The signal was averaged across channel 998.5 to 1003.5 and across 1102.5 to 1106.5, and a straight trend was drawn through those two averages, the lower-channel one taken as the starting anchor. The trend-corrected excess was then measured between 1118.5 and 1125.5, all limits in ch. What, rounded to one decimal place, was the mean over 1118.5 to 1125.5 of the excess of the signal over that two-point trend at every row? 1.2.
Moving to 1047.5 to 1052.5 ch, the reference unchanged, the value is 0.5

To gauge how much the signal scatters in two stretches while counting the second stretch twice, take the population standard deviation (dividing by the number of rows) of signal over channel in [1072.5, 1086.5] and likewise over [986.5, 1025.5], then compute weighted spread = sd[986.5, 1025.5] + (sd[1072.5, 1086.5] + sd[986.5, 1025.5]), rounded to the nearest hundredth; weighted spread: 0.12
